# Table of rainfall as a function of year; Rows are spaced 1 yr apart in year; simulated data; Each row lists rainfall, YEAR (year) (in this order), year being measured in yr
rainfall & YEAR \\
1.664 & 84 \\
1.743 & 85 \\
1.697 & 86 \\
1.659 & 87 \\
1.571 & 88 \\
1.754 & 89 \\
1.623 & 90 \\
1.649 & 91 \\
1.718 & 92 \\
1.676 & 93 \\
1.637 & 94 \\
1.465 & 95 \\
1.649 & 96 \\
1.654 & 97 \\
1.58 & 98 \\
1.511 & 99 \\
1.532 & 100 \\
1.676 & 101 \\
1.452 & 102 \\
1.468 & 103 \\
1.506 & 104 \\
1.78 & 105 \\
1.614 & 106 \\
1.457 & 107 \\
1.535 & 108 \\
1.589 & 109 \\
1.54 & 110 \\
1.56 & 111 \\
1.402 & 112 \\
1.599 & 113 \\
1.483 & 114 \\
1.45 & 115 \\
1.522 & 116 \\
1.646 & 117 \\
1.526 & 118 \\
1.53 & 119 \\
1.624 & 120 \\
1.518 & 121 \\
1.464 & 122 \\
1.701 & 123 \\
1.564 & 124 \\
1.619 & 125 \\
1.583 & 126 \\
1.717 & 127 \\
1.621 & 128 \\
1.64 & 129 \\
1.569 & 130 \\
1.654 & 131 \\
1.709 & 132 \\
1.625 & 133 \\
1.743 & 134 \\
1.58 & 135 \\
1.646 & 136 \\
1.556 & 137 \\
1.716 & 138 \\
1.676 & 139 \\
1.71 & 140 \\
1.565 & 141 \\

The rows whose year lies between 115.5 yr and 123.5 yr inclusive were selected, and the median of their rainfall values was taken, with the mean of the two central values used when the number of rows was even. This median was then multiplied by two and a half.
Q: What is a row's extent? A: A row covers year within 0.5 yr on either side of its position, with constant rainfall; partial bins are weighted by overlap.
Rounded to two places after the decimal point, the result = 3.82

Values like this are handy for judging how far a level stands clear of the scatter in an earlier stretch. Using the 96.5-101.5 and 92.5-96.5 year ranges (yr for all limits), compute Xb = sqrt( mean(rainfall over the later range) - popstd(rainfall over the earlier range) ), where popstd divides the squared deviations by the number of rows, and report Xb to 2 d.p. 1.23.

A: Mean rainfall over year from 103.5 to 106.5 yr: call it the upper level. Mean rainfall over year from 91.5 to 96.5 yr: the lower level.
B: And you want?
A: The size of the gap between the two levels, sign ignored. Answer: 0.004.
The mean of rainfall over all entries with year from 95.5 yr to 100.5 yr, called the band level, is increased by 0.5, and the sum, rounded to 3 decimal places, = 2.085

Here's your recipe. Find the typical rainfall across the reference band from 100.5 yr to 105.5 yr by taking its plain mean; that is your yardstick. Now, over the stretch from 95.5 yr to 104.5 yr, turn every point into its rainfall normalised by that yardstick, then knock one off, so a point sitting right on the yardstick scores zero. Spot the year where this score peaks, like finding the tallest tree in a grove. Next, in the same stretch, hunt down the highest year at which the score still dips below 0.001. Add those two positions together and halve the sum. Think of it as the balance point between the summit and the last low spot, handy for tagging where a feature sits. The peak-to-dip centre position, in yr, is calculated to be 102.5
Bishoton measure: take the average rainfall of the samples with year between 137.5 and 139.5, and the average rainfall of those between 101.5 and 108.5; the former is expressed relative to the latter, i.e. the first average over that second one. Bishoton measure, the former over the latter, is 1.098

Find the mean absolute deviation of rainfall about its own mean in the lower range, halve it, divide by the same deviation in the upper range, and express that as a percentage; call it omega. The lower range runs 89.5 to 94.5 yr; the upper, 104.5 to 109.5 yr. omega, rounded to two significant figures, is 18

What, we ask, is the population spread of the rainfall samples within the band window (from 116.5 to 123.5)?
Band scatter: 0.079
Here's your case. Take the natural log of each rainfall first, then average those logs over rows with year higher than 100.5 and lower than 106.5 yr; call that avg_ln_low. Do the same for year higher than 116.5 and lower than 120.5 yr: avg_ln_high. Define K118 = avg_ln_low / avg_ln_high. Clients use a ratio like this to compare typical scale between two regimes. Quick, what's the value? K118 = 1.00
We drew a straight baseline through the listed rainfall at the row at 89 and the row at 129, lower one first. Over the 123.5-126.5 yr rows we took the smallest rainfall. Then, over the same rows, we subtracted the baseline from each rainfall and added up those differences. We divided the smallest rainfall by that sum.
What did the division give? -8.3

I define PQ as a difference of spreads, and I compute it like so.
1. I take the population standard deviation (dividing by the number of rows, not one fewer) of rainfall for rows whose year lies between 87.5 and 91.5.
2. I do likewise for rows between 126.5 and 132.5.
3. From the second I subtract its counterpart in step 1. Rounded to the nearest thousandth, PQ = -0.016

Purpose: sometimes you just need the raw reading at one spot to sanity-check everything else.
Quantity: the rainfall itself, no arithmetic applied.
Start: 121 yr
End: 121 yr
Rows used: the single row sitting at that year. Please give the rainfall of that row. 1.518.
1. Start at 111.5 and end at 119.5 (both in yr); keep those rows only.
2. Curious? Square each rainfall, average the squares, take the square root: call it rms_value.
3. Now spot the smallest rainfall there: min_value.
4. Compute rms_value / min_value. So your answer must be 1.09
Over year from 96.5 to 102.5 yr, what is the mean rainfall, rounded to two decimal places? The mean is 1.57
